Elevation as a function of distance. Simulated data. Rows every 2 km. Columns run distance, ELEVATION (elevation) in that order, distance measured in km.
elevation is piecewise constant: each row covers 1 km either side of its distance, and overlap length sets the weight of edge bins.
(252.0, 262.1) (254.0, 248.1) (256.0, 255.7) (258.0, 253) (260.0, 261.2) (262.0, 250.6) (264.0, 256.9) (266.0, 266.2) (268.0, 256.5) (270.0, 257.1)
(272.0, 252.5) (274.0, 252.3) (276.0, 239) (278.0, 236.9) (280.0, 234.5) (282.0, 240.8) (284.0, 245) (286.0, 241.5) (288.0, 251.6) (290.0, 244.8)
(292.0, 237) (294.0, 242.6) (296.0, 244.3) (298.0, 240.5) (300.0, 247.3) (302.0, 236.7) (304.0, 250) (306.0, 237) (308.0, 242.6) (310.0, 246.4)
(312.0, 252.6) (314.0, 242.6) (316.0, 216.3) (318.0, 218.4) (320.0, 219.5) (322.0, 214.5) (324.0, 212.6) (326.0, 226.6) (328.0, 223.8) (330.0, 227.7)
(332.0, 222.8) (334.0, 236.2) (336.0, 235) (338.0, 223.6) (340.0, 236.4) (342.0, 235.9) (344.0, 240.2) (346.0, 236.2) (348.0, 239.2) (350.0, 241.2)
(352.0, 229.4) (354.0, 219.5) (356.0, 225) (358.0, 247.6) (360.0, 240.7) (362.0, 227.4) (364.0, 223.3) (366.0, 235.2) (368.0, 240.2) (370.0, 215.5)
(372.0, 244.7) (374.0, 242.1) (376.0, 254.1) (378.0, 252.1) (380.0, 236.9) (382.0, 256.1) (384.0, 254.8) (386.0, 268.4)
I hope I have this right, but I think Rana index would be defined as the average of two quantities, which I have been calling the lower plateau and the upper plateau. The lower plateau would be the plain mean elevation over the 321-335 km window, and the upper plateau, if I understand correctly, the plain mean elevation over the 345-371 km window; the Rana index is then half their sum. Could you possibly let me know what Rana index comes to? 228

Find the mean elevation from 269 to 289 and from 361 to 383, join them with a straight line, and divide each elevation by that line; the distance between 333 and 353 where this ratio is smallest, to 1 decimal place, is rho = 338.0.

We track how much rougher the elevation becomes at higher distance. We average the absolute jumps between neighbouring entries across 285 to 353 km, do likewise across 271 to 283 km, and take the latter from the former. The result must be 2.2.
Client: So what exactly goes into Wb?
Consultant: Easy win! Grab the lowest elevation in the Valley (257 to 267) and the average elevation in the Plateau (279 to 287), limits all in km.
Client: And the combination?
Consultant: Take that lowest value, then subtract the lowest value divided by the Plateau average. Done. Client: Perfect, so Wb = 250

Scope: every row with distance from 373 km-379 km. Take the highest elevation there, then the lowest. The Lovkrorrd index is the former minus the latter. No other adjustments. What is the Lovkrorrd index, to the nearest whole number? 12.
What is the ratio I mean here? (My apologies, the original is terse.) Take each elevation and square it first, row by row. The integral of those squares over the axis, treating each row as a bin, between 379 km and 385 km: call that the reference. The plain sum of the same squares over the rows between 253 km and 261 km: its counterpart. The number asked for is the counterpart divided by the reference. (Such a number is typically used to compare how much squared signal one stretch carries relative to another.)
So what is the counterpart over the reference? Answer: 0.69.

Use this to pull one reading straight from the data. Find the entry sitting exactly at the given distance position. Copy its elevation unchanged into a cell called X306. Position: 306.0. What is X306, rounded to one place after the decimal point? 237.0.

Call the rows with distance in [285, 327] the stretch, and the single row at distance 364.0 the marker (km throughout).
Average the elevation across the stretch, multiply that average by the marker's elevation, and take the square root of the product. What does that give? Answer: 230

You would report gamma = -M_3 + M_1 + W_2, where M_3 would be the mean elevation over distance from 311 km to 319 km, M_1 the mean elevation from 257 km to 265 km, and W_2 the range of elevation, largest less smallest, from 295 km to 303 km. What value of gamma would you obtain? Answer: 34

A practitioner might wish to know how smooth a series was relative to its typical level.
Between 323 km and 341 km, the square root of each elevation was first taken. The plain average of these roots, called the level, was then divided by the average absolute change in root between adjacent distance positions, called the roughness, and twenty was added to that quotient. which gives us 76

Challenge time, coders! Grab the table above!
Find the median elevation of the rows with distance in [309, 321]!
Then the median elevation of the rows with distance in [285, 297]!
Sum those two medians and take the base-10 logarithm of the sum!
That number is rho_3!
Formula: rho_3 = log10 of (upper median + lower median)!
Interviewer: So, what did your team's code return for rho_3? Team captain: 2.68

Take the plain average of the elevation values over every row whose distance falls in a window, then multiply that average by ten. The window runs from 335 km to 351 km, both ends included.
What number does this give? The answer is 2360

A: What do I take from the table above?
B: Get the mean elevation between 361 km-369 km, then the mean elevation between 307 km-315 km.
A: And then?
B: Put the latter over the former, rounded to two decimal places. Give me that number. 1.06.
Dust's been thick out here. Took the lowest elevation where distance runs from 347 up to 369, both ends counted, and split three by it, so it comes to 0.0137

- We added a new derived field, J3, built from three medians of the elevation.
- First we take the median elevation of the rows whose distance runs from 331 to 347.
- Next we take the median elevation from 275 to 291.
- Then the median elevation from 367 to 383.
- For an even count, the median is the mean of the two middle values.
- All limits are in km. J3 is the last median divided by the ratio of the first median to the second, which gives 249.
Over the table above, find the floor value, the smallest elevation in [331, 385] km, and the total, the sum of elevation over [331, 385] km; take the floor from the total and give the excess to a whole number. 6176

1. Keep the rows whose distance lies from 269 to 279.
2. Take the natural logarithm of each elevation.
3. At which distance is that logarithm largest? 270.0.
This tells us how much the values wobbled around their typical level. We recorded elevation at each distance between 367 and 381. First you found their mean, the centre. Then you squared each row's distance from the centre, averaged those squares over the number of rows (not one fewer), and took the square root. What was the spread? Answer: 12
